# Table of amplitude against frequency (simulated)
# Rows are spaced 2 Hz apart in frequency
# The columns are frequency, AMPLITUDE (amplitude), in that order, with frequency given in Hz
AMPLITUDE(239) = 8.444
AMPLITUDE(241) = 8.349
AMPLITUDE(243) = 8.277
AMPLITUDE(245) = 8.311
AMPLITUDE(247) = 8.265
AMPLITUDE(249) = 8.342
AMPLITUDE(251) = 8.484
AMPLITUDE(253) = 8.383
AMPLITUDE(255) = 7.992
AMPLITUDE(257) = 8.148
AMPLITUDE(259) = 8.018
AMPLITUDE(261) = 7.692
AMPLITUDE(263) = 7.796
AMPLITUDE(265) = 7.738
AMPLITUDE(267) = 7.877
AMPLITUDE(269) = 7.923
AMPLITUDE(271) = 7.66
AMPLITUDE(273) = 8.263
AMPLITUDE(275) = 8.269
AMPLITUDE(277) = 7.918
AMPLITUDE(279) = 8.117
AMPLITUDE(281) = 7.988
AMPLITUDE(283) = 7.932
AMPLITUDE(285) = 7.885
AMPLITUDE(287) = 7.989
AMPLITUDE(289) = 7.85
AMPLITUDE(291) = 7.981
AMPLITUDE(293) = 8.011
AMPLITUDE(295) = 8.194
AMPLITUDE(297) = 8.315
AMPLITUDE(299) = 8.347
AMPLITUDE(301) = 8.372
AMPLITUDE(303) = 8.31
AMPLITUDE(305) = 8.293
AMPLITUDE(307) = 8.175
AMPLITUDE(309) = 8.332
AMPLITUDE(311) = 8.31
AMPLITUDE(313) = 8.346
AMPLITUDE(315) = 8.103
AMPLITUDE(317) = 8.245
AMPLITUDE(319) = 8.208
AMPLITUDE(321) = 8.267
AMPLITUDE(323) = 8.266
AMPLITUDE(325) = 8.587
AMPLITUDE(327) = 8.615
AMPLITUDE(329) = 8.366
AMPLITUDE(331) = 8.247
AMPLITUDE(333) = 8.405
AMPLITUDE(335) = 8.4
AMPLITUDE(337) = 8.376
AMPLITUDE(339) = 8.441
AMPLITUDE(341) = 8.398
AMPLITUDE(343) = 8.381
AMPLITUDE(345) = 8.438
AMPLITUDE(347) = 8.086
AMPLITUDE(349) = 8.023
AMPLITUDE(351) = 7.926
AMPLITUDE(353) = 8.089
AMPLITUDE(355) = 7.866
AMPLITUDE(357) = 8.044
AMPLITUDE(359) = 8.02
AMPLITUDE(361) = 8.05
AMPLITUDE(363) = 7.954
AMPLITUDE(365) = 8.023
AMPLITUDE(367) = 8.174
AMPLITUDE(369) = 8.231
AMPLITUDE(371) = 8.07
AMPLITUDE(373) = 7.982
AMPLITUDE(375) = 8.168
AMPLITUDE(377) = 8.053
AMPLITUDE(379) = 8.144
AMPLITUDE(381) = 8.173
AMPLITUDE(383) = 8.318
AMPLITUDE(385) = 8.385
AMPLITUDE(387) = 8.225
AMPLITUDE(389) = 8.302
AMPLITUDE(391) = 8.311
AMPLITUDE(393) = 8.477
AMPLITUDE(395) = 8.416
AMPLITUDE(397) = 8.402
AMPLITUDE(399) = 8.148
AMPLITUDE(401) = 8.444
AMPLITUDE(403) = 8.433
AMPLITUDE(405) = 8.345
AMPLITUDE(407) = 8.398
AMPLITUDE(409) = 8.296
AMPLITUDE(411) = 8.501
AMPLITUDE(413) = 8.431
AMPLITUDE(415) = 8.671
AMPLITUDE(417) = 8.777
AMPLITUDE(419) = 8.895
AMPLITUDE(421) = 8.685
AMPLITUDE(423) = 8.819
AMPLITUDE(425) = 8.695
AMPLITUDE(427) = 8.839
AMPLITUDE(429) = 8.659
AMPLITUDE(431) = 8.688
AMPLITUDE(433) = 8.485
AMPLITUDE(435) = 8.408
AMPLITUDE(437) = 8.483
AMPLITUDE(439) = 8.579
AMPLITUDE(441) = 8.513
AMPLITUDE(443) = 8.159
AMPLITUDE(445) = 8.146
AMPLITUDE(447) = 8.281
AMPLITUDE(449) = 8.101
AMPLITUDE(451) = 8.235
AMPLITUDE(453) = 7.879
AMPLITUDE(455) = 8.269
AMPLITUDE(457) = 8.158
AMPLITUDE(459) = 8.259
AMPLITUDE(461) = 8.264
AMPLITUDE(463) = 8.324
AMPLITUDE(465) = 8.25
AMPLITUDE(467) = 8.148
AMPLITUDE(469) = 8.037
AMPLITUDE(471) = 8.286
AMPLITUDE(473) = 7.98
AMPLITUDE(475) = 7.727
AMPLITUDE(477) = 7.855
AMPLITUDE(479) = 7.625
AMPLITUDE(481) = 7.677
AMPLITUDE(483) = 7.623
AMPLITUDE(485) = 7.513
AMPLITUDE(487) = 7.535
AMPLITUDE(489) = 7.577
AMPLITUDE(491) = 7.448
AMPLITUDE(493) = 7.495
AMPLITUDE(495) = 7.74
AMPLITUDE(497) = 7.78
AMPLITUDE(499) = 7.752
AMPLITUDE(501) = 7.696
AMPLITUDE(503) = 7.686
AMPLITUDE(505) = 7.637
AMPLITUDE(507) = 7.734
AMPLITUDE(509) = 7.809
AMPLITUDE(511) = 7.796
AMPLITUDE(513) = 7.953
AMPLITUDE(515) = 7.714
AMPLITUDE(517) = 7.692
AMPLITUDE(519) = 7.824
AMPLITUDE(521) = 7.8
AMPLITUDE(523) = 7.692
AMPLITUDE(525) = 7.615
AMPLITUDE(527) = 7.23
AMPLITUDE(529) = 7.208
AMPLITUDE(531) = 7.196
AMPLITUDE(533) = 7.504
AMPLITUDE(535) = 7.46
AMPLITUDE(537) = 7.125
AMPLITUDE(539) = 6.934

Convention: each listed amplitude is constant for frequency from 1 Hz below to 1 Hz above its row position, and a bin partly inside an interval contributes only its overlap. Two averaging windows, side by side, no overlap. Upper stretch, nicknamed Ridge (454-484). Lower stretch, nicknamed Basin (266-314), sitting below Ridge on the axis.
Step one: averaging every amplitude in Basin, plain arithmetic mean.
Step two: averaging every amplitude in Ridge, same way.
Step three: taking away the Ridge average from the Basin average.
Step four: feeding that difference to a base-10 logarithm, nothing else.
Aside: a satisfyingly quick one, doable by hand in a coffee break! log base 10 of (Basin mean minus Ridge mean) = -1.1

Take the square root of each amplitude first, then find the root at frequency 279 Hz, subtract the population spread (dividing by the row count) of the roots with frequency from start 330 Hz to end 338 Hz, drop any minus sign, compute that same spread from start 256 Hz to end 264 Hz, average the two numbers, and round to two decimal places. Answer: 1.43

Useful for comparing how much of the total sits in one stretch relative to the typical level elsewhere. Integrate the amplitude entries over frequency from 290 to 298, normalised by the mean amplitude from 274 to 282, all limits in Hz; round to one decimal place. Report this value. 8.1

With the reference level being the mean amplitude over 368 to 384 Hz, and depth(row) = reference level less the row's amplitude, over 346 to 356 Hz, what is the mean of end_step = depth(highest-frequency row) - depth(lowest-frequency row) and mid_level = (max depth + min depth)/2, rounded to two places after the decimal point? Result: 0.19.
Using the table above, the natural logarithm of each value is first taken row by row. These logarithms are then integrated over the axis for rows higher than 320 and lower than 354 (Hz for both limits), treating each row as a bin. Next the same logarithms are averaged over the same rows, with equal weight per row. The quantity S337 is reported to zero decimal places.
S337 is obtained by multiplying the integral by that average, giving 152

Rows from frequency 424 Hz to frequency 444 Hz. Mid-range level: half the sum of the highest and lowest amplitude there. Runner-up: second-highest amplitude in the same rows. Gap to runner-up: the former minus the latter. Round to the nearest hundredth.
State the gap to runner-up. -0.20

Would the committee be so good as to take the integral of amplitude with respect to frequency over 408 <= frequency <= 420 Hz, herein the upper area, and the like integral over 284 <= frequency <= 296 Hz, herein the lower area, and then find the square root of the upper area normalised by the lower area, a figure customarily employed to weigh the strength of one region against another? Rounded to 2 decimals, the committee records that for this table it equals 1.04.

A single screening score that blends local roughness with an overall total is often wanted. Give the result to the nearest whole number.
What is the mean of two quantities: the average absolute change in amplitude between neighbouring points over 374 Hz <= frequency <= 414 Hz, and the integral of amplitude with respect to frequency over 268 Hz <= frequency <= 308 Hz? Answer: 162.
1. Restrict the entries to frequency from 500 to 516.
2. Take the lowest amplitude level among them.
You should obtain 7.637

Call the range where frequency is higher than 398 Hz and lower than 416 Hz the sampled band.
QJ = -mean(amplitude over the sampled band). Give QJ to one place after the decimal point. -8.4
